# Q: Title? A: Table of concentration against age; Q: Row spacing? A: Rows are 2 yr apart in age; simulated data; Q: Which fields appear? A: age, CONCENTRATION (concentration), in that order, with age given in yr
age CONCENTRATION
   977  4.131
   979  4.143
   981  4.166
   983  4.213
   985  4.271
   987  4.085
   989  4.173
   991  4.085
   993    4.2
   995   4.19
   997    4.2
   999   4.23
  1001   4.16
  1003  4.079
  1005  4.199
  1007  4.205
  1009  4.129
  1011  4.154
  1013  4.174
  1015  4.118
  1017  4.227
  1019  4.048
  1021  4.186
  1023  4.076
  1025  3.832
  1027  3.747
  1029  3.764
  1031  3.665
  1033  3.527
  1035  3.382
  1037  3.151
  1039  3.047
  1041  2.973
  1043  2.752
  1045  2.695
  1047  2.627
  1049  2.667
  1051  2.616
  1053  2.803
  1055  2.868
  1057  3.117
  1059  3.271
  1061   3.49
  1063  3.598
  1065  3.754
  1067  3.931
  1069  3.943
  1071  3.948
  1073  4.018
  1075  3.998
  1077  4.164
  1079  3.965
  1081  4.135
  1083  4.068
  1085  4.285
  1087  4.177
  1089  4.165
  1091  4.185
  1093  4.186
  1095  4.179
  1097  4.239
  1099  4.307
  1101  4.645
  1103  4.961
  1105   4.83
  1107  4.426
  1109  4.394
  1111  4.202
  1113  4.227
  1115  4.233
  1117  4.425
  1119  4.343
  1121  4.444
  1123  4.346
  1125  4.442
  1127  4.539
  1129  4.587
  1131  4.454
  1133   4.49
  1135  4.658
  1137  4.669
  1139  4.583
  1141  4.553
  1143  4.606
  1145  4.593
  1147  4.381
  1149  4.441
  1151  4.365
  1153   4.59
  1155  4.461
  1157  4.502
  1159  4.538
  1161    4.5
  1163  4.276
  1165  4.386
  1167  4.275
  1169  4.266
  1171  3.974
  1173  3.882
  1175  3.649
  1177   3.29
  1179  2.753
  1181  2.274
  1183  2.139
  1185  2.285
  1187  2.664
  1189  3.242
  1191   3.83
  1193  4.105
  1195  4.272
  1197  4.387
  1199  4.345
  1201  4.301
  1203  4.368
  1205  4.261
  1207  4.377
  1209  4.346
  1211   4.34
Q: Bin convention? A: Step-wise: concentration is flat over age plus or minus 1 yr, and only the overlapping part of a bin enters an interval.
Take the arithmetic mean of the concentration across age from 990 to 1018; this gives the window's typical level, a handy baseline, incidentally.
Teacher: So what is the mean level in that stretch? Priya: 4.2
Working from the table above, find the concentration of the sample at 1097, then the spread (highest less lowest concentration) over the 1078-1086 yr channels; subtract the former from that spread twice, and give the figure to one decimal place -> -8.2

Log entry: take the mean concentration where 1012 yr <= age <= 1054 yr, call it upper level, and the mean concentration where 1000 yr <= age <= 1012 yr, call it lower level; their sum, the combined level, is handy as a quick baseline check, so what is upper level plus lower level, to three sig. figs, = 7.59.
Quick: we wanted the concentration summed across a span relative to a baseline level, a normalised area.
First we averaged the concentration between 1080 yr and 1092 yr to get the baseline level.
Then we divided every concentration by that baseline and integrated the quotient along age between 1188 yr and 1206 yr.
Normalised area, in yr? 18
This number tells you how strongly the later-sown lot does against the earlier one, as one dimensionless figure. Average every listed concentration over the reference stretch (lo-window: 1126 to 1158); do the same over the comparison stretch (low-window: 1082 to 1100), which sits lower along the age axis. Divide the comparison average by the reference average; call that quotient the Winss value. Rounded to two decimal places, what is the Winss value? 0.93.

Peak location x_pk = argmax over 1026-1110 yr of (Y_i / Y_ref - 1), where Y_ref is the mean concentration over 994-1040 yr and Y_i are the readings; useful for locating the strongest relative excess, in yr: 1103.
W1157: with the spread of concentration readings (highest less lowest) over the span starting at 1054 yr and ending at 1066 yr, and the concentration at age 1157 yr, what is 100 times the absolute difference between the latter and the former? 362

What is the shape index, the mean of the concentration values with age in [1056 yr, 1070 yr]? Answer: 3.6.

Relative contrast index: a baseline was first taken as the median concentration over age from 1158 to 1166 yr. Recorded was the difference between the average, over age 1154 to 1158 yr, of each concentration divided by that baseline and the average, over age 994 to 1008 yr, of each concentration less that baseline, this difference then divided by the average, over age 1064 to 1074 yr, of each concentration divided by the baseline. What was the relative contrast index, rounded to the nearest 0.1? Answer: 1.4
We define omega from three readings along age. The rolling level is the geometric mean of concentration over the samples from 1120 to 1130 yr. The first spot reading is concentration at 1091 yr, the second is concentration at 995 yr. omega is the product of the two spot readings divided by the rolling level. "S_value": 3.9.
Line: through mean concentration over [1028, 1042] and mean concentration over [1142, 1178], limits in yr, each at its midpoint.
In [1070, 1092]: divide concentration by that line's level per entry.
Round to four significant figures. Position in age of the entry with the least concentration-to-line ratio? 1079 yr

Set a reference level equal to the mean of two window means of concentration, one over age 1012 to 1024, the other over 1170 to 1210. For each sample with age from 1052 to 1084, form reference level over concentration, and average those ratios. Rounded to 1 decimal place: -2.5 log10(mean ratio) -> -0.1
